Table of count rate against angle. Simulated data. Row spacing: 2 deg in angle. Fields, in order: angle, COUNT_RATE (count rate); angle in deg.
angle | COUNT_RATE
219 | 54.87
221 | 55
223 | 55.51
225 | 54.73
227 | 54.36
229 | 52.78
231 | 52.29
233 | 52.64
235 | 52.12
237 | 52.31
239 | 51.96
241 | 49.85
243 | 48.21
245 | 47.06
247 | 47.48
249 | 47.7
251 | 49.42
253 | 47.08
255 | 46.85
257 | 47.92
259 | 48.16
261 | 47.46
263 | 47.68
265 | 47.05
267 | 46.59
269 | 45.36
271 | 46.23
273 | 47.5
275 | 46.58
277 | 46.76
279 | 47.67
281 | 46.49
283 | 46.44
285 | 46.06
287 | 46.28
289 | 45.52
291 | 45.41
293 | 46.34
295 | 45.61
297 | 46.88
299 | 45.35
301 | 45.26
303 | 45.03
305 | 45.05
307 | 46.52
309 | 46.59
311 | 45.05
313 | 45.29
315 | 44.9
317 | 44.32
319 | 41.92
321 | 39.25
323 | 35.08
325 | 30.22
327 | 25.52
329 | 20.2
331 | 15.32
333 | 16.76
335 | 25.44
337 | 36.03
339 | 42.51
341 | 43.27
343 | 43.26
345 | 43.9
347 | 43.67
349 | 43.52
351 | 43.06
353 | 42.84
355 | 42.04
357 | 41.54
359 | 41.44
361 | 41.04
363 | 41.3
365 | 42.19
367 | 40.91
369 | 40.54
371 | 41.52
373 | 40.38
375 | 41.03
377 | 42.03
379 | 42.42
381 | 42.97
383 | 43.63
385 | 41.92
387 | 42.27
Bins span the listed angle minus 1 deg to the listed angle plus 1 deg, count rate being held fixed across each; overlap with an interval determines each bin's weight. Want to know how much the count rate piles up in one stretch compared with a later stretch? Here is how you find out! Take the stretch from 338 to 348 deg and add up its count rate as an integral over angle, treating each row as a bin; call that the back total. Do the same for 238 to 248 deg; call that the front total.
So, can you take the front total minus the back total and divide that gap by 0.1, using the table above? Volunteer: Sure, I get 559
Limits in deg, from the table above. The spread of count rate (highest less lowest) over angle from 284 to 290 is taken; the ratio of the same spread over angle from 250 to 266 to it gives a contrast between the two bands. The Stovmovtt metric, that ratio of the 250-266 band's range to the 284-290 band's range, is 3.4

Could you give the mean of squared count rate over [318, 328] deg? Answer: 1219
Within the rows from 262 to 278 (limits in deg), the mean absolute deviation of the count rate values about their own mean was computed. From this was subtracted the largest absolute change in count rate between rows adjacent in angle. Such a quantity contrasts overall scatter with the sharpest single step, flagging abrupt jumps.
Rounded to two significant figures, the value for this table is -0.74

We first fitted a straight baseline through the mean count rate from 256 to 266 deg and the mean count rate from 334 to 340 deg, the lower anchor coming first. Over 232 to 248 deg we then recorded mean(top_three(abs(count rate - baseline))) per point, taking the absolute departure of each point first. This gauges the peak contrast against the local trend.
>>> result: 3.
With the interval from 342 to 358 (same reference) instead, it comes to 11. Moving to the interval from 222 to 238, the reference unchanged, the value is 1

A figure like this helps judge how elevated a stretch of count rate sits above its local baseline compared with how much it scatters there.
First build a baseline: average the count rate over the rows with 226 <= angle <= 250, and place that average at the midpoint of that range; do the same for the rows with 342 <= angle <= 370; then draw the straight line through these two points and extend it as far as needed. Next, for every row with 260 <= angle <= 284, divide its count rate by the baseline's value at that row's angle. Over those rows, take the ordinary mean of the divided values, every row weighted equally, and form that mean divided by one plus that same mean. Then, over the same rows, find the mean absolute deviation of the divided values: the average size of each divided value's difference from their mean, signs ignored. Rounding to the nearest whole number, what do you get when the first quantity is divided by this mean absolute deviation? 43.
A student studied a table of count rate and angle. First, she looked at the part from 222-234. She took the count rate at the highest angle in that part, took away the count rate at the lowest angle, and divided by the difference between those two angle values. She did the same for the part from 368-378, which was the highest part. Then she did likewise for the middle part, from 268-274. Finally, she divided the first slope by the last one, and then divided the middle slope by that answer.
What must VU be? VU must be -0.35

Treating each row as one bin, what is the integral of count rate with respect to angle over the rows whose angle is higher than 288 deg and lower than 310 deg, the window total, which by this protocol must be 1007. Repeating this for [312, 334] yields 718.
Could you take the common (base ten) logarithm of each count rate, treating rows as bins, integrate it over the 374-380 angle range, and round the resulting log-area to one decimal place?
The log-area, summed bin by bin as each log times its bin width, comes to 9.7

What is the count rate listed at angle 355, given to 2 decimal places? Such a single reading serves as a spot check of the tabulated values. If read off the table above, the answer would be 42.04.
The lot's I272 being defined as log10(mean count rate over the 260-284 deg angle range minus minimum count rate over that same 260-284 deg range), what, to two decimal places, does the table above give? 0.16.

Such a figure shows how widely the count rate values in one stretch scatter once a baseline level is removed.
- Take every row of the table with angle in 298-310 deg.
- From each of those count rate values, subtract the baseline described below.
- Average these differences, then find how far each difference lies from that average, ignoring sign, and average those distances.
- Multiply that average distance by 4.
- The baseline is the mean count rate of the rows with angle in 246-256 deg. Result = 2.5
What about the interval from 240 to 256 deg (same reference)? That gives 3.6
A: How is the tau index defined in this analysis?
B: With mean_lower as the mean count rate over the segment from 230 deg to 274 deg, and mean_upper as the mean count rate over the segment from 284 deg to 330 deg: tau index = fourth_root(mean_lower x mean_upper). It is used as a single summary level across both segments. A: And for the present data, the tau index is 6.72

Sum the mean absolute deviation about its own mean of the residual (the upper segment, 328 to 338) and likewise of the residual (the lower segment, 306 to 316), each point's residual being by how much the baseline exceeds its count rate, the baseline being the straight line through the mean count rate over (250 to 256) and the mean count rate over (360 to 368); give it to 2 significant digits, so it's 7.1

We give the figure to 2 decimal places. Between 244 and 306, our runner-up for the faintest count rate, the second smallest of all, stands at 45.05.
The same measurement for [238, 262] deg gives 47.06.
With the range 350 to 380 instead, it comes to 40.54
